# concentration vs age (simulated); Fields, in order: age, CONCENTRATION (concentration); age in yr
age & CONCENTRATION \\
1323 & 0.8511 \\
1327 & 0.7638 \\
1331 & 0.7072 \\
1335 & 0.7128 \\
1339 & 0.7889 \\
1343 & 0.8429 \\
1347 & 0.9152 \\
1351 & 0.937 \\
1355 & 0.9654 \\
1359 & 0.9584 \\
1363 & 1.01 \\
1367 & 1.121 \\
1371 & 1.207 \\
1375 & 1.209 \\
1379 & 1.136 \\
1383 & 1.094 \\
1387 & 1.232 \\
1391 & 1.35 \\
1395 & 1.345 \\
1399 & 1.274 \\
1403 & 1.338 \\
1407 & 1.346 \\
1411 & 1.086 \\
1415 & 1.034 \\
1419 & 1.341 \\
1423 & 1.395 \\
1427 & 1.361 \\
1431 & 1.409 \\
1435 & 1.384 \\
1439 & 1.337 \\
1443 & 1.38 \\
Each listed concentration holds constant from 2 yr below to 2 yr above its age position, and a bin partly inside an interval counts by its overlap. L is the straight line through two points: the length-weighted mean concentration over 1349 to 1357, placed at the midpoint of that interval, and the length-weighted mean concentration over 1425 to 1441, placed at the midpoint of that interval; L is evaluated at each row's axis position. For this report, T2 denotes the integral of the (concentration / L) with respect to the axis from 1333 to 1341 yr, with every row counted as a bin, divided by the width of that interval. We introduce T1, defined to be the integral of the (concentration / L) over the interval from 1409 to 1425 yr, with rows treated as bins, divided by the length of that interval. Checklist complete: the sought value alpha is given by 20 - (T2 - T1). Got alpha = 20.1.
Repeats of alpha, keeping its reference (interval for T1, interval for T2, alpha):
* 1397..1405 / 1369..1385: 20.0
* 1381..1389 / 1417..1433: 20.0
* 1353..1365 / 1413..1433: 20.0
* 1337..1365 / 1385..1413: 19.9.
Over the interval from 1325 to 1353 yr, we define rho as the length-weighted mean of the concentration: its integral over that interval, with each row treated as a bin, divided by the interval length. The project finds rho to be 0.81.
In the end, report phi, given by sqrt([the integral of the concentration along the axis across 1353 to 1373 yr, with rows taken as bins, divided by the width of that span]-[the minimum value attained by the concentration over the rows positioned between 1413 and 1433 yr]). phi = 0.14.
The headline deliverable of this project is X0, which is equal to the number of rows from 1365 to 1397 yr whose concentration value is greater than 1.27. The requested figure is 2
